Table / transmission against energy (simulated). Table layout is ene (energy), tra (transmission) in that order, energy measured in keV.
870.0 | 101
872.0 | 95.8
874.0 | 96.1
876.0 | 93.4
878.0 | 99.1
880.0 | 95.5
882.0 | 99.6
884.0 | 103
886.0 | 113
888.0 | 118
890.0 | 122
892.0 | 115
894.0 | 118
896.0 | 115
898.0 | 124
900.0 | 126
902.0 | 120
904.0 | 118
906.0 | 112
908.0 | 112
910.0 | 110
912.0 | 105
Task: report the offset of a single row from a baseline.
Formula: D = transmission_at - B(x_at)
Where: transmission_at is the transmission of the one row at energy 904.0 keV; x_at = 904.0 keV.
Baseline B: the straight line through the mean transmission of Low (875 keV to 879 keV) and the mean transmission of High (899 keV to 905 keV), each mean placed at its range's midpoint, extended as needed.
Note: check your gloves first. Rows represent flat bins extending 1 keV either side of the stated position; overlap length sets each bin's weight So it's -5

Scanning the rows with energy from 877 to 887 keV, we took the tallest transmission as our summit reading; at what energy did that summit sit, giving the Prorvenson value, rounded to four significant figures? 886.0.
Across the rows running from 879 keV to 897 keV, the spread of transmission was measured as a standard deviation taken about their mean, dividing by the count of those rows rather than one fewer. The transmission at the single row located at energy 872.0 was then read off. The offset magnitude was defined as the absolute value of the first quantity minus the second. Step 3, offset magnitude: 87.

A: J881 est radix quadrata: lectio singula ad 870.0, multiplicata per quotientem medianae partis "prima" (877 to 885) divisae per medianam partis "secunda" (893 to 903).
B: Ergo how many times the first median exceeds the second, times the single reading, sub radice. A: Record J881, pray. 9.1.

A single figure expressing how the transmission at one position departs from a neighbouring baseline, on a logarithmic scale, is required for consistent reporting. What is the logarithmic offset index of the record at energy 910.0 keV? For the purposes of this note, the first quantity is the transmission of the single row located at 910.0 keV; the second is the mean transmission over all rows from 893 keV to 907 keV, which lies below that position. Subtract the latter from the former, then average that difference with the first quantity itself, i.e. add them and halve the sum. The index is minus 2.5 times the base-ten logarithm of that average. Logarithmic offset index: -4.3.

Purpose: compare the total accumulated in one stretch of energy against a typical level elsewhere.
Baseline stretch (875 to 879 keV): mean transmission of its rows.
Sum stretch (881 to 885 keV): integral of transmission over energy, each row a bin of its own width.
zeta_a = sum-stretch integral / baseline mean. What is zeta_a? 4.21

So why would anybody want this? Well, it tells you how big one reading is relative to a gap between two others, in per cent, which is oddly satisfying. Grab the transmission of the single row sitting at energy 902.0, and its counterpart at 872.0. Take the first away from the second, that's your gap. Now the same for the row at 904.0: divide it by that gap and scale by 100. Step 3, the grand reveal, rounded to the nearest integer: -488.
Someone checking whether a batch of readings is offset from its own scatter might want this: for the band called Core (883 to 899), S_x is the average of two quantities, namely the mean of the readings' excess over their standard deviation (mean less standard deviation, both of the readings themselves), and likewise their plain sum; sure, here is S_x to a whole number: 519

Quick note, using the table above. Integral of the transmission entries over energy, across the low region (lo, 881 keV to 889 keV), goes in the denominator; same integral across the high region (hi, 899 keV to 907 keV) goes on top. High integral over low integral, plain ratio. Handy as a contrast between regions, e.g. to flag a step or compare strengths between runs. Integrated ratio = 1.10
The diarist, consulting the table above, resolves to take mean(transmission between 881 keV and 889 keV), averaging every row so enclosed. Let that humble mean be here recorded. 108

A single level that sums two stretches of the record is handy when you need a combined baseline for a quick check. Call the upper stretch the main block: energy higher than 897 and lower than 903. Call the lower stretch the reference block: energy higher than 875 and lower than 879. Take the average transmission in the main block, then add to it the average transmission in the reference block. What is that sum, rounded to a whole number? 220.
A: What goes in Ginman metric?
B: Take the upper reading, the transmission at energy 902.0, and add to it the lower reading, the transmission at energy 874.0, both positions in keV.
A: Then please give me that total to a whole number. 216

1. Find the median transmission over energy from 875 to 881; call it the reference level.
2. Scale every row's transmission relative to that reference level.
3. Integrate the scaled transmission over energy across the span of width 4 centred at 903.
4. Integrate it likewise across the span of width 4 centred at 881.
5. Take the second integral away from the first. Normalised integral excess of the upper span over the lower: 0.9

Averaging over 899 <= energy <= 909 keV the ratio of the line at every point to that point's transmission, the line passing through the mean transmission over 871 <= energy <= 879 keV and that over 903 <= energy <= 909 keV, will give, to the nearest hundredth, 0.96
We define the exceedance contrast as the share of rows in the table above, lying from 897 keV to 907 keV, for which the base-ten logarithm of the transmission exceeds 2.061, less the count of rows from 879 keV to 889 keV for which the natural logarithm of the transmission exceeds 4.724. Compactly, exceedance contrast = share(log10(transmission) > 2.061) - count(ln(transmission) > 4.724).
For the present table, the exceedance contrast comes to -1.2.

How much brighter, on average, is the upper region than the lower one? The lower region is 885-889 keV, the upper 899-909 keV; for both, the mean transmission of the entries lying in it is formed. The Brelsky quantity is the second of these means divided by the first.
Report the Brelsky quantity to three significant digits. 1.02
